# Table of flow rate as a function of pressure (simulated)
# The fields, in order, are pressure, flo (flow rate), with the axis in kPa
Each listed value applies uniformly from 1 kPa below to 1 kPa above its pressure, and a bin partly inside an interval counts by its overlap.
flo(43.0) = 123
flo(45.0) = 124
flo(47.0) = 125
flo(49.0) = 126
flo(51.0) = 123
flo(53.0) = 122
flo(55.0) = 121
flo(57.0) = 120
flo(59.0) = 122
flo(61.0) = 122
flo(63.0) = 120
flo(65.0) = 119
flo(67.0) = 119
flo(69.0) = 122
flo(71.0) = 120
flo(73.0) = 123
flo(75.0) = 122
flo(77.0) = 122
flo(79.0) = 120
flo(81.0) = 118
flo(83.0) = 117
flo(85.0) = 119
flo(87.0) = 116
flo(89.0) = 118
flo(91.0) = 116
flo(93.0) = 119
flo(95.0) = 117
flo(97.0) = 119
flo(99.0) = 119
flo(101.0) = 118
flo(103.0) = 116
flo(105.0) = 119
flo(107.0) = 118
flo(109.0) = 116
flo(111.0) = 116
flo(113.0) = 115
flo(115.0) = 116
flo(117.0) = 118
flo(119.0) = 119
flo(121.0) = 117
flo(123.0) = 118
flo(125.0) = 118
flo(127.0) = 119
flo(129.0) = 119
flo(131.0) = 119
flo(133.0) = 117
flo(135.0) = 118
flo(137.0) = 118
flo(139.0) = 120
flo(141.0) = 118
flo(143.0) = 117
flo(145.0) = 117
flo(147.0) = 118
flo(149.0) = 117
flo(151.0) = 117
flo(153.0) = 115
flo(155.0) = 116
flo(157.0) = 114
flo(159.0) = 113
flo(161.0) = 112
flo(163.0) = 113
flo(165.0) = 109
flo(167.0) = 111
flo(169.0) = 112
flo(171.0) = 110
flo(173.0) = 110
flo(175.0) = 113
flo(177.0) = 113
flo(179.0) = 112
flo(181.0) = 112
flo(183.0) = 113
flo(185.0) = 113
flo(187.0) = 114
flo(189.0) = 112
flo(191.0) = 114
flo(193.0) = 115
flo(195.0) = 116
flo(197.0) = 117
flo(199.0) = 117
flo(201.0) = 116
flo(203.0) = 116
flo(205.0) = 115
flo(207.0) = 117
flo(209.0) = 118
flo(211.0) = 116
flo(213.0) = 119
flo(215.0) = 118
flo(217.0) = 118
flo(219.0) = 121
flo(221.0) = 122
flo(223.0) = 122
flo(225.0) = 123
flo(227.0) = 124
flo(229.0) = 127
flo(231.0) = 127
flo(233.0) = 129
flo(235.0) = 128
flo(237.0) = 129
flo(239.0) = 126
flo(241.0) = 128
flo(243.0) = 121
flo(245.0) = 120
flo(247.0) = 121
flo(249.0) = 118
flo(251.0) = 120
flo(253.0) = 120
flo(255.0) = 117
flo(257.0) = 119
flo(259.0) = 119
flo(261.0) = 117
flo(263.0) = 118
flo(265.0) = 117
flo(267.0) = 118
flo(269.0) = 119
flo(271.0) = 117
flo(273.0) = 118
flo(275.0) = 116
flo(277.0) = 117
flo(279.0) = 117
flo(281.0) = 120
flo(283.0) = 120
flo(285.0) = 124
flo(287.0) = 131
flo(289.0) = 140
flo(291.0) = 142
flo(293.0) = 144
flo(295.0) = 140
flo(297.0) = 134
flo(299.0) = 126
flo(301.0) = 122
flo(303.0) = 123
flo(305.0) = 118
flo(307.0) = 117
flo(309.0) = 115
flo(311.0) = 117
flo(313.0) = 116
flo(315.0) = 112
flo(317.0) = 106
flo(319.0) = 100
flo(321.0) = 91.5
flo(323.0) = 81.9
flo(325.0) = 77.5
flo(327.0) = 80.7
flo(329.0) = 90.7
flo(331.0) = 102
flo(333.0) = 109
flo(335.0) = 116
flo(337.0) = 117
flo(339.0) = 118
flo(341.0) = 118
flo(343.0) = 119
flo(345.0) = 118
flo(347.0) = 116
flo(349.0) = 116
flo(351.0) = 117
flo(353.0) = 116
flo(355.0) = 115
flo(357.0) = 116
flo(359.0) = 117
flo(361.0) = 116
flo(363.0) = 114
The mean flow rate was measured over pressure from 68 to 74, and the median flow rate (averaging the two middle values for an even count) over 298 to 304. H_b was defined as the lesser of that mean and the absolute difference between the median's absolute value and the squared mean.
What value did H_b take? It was 122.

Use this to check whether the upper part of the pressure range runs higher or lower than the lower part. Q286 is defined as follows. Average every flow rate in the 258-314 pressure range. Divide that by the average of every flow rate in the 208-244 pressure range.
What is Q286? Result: 1.00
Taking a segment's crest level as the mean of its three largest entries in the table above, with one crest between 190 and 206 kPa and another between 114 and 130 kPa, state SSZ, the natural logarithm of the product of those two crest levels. 9.54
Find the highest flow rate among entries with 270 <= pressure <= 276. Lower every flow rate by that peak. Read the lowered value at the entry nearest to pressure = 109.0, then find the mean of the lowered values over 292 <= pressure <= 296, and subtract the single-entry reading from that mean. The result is 26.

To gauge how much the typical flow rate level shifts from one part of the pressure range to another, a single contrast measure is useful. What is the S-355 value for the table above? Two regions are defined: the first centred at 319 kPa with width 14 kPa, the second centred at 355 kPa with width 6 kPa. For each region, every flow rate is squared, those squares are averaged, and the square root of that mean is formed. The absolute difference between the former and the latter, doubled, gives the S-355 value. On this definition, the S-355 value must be 34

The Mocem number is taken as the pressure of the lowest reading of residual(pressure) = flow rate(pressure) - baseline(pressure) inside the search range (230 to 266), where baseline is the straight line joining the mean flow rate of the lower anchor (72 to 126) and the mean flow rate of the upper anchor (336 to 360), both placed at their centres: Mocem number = 255.0 kPa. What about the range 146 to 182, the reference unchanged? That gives 165.0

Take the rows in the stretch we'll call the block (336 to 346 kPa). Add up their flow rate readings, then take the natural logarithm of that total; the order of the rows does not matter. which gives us 6.380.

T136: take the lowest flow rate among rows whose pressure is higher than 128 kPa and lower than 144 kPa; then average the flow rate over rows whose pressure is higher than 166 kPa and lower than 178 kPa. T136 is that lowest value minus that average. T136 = 5.5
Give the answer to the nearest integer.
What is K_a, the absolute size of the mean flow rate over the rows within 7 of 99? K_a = 118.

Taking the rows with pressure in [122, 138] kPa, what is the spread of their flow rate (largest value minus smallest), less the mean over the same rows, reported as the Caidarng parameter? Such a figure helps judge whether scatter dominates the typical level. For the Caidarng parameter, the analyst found -116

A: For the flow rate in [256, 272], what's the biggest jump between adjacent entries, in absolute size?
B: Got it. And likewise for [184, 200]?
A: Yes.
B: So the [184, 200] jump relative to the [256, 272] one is 1.00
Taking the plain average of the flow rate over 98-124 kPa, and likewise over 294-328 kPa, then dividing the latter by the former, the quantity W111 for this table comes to 0.94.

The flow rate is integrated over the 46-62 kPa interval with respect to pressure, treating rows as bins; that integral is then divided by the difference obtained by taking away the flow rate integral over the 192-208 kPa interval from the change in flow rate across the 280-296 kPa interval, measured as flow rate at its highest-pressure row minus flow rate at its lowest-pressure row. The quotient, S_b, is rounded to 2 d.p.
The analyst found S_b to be -1.07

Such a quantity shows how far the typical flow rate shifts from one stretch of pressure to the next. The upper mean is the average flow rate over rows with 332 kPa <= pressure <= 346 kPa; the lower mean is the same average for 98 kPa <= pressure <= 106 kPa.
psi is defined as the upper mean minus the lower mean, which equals -2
